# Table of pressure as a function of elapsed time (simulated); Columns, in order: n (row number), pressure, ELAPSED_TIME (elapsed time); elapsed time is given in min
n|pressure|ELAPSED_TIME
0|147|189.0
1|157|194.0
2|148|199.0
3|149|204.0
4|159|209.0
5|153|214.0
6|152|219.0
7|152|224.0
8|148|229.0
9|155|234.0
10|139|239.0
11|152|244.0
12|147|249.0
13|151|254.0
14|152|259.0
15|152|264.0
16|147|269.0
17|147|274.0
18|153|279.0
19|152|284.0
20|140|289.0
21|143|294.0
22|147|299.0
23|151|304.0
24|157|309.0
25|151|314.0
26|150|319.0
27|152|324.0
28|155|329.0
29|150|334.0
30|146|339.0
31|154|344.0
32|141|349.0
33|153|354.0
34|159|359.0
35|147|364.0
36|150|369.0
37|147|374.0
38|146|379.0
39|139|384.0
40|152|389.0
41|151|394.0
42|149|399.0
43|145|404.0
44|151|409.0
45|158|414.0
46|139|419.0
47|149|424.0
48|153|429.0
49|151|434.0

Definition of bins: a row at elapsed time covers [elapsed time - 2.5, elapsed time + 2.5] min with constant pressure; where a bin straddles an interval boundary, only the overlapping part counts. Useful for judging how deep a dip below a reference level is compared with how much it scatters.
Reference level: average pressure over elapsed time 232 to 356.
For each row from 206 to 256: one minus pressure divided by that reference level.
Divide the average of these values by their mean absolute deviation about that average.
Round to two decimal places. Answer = -0.36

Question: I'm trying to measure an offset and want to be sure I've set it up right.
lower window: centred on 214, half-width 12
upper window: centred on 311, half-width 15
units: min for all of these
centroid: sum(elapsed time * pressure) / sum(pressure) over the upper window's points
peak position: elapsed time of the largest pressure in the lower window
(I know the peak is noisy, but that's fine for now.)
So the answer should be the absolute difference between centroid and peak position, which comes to 102.5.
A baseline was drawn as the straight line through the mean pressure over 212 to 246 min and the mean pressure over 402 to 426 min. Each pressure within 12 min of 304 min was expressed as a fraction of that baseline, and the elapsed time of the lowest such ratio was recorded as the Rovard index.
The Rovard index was 294.0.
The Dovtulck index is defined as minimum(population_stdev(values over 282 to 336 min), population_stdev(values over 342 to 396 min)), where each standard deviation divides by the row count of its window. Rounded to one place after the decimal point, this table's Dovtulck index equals 4.7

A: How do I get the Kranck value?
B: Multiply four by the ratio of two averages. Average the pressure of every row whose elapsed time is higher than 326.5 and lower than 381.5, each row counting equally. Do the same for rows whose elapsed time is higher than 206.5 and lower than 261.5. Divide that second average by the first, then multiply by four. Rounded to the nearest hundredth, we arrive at 4.03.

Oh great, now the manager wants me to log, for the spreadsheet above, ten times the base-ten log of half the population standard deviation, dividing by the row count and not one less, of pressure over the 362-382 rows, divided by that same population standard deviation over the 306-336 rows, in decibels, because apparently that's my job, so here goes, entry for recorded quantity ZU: -5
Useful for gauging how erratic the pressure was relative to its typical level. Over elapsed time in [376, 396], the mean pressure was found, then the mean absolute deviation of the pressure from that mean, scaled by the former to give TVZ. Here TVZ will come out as 0.031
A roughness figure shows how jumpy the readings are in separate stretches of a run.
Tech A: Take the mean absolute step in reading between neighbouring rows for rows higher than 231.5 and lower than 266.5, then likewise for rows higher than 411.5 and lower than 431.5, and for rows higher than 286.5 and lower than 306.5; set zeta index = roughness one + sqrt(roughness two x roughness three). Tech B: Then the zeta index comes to 12.9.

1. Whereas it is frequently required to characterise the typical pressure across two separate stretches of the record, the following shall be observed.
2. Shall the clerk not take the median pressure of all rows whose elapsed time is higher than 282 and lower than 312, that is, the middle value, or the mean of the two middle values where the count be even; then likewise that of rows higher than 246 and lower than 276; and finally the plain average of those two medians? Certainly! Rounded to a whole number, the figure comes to 149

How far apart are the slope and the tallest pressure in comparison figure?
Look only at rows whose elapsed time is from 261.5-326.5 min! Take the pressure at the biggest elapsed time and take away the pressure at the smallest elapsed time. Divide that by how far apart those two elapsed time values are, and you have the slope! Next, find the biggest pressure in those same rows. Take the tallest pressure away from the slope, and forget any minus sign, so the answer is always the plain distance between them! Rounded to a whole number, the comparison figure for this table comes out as 157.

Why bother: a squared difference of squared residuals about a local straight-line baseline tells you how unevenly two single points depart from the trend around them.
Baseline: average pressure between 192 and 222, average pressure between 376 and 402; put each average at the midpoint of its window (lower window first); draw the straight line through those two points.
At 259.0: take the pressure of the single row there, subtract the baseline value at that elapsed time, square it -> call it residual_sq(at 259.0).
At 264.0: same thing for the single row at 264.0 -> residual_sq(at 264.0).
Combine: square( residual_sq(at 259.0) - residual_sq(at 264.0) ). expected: 0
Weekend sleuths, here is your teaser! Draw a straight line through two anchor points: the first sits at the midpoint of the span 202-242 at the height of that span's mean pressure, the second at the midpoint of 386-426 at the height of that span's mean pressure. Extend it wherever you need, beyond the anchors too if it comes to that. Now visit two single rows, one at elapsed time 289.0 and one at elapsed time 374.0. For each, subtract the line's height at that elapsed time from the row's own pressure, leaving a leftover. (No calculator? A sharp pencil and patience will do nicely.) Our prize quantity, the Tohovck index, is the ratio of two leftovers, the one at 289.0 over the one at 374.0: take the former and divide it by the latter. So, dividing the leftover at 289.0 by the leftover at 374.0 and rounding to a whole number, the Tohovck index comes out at 4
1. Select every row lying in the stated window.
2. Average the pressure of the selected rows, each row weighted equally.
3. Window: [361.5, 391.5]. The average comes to 146.8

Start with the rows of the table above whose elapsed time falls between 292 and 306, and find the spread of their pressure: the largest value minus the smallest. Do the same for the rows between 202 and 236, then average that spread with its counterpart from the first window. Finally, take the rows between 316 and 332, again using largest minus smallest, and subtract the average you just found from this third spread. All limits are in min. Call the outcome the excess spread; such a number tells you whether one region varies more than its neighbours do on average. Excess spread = -4.5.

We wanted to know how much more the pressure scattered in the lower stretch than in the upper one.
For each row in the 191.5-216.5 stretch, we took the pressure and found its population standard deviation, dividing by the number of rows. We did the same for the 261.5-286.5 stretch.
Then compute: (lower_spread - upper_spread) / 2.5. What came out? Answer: 0.7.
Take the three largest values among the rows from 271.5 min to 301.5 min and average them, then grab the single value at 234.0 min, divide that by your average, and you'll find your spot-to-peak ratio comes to 1.03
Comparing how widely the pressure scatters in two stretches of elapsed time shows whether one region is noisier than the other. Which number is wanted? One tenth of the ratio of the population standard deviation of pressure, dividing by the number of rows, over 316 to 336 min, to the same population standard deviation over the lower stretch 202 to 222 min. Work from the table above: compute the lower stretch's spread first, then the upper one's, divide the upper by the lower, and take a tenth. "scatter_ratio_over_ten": 0.056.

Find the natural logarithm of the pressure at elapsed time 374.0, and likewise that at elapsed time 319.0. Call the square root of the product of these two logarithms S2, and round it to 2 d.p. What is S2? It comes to 5.00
